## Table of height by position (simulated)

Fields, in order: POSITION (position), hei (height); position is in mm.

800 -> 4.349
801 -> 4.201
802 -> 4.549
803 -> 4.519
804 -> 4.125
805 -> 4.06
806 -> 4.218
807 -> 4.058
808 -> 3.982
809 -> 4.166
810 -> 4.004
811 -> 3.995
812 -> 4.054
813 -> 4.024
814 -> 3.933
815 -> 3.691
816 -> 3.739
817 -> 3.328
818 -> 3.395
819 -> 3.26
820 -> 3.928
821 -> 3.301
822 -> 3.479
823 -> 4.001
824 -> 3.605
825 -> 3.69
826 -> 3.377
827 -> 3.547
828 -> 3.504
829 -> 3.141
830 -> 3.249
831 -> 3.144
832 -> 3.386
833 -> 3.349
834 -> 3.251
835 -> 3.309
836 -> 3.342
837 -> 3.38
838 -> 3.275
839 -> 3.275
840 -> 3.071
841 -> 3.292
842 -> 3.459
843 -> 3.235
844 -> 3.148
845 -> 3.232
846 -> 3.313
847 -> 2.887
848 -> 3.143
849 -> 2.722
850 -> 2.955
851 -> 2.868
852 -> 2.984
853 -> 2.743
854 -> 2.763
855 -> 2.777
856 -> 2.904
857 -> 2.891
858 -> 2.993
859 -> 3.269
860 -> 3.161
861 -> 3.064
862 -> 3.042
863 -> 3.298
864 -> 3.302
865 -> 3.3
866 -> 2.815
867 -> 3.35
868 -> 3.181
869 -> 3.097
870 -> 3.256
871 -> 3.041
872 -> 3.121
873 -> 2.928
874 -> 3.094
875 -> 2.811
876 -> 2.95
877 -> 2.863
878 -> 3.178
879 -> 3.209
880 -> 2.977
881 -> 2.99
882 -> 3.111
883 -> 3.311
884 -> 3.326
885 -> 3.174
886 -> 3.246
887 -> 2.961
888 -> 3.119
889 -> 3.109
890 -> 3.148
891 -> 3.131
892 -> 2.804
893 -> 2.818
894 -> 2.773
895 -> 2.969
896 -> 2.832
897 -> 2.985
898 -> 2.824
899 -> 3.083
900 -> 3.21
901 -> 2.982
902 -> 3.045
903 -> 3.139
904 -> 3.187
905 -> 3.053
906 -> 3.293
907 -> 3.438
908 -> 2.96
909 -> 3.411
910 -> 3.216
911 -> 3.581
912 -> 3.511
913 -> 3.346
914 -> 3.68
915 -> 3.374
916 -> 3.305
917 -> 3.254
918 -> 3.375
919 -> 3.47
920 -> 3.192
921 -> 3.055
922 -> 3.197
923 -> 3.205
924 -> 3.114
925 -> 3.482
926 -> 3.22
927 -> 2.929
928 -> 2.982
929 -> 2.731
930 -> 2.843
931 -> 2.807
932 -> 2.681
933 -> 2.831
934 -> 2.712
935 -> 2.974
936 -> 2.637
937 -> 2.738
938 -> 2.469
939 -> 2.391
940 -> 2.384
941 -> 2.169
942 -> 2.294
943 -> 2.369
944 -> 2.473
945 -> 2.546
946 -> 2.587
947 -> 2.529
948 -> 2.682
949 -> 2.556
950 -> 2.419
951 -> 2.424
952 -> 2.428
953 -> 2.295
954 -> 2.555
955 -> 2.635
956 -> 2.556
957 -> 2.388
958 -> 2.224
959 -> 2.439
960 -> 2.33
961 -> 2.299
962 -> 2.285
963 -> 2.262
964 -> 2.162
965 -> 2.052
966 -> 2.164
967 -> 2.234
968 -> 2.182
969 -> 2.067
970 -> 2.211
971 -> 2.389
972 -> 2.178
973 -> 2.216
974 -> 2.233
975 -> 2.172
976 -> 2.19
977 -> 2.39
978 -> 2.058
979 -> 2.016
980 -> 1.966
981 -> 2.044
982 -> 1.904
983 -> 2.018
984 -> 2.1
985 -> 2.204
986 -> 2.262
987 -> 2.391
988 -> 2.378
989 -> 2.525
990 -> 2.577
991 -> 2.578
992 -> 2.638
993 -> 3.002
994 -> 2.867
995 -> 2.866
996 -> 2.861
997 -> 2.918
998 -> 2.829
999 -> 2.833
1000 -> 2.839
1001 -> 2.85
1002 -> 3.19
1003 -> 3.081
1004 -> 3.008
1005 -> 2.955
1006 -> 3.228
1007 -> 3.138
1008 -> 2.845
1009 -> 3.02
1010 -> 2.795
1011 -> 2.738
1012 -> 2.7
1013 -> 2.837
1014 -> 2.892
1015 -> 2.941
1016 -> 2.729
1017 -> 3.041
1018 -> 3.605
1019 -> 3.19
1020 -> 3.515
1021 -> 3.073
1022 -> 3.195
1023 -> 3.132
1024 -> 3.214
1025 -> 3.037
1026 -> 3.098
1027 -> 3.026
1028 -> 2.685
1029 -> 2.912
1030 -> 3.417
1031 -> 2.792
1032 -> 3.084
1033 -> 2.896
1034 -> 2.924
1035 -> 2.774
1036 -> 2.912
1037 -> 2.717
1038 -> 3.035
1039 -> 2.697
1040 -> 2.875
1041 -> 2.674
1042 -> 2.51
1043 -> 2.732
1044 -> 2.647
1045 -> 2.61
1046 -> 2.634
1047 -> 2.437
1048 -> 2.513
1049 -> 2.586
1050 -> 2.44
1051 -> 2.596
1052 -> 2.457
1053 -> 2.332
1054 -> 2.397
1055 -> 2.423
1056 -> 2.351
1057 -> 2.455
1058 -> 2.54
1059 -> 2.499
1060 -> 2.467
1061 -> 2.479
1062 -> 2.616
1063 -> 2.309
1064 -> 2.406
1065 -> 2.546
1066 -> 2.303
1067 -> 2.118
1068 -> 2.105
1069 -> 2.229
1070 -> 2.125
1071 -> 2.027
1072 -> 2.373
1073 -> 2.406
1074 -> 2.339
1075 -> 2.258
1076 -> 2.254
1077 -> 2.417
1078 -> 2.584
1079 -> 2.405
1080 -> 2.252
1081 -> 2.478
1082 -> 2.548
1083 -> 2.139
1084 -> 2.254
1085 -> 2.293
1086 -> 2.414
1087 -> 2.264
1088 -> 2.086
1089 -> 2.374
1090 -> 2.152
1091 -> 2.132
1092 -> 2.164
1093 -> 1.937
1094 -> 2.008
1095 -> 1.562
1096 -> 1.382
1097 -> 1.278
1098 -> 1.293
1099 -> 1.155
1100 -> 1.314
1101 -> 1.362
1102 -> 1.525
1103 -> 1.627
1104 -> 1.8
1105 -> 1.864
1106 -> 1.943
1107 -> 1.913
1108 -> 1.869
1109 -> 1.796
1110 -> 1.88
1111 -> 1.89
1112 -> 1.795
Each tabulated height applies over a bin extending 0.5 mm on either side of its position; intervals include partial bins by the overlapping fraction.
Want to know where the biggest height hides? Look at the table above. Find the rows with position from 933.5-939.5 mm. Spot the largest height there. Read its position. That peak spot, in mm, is 935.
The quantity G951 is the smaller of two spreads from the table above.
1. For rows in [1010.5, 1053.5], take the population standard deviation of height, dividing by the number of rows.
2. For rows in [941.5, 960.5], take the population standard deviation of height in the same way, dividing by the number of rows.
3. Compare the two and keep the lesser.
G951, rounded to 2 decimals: 0.12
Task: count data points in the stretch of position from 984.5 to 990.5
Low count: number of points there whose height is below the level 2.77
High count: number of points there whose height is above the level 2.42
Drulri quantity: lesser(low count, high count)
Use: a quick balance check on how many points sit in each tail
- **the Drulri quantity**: 2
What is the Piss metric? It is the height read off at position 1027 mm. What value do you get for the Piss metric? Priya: 3.026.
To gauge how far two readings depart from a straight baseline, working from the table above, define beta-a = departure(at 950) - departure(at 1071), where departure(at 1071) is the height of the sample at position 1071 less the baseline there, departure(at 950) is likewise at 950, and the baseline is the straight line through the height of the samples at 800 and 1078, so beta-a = -0.38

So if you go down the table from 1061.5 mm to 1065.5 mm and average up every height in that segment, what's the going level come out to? 2.5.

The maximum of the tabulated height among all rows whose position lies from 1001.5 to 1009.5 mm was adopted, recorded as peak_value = 3.228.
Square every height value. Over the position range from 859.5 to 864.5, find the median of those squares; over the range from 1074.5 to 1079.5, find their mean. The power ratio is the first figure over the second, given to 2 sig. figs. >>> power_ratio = 1.8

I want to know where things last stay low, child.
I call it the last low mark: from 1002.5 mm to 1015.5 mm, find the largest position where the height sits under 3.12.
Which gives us 1015 mm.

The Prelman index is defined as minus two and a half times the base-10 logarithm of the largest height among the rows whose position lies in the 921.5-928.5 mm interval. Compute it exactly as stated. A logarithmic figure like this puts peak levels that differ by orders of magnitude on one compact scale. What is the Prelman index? -1.35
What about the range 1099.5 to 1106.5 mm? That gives -0.72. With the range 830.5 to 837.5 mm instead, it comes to -1.32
